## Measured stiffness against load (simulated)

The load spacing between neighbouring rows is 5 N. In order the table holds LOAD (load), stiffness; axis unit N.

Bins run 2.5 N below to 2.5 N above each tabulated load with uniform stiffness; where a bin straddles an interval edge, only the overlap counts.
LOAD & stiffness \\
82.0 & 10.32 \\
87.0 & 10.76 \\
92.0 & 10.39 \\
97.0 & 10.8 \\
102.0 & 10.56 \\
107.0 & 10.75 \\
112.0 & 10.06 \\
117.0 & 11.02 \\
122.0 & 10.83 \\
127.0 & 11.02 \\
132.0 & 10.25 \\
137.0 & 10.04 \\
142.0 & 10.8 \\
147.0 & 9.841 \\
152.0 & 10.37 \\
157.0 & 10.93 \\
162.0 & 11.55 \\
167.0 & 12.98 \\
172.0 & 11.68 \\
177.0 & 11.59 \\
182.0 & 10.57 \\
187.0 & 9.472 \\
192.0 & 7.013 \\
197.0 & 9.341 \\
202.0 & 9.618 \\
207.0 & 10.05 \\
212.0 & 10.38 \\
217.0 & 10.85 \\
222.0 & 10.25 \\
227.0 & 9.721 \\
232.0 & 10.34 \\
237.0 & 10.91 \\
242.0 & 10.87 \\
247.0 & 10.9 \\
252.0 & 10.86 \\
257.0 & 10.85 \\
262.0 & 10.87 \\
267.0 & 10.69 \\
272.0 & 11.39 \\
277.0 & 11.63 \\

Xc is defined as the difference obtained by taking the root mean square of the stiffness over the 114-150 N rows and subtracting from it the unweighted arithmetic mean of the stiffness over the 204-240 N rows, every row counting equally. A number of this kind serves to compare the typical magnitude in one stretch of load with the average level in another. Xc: 0.2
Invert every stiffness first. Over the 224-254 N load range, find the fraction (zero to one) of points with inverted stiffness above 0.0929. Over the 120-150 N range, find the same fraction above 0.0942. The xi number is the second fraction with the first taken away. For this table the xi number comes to 0.2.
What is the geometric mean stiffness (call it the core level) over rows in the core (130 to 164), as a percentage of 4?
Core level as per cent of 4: 263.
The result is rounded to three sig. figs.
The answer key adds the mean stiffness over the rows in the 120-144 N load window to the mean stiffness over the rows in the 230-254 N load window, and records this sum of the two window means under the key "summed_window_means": 21.4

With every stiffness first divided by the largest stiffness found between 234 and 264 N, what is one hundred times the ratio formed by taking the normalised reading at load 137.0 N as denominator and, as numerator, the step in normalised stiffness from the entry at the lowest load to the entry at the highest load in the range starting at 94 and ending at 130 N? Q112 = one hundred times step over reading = 2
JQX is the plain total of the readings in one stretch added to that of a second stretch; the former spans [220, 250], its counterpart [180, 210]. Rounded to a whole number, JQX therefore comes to 119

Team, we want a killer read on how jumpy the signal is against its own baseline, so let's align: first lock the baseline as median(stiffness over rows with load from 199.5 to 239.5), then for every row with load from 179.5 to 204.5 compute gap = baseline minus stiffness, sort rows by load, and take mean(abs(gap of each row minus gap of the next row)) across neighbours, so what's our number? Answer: 1.54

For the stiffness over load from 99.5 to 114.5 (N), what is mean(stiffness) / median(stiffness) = 0.99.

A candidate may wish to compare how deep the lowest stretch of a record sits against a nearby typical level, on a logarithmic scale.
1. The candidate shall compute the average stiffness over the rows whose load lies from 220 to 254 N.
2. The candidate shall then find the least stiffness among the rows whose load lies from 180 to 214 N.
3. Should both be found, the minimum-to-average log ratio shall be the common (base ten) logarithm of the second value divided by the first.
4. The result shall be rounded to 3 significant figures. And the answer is -0.177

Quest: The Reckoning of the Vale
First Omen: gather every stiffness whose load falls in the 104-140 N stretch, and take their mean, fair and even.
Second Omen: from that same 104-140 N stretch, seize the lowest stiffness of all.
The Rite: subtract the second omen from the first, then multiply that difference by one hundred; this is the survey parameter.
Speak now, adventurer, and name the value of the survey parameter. 53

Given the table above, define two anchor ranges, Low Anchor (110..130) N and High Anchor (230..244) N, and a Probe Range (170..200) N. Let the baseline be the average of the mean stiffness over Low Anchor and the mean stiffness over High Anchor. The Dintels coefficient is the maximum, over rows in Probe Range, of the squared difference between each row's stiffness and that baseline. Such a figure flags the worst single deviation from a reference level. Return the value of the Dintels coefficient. 14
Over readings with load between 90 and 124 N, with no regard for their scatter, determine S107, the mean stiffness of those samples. 10.6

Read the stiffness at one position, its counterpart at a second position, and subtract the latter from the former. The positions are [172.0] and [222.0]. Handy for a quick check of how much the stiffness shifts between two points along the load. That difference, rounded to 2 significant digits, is 1.4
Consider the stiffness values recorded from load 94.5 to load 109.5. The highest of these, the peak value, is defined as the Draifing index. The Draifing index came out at 10.8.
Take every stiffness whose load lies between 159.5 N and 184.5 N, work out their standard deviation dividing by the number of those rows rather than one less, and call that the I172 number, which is 0.77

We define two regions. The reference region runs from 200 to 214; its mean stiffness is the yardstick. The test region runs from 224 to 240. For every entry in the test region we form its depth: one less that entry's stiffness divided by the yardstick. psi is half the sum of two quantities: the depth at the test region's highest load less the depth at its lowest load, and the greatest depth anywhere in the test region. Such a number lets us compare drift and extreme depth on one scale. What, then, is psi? -0.045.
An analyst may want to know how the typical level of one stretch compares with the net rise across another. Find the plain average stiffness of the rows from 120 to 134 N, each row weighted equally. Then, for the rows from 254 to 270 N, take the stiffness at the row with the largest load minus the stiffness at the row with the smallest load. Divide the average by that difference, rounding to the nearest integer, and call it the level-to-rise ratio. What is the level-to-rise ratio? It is -67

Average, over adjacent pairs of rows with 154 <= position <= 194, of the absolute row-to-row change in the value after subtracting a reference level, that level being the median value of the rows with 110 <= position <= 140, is 1.1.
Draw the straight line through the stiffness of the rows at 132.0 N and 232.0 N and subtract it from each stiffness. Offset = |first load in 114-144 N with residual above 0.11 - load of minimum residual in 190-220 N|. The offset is 75 N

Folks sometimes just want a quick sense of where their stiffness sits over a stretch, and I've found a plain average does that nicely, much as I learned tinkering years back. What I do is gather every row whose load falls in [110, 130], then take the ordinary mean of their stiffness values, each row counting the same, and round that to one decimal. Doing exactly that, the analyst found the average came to 10.7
